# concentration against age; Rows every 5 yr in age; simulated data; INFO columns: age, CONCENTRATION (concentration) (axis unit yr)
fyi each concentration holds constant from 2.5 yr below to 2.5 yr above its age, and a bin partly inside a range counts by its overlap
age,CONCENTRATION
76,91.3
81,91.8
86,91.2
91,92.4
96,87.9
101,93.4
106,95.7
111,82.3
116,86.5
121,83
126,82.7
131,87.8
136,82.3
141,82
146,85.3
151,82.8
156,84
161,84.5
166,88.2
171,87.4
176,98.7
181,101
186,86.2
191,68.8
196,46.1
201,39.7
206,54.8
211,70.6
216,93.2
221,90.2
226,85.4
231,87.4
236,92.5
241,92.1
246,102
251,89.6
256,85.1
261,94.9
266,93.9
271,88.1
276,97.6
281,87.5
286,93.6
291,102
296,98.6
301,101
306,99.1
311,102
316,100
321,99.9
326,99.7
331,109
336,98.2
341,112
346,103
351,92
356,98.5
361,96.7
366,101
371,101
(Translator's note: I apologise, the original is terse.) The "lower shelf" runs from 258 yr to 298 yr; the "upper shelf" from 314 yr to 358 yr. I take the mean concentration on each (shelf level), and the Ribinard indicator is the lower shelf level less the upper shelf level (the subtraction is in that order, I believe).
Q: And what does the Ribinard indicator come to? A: -7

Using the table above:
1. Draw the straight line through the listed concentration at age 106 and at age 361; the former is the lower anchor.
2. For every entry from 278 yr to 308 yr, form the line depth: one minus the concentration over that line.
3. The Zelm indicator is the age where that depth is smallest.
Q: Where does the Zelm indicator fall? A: 291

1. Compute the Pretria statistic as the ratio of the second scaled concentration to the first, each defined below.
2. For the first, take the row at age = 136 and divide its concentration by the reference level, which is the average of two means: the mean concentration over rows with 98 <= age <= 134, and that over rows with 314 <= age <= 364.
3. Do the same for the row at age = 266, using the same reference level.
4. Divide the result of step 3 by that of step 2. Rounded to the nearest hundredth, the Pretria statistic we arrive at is 1.14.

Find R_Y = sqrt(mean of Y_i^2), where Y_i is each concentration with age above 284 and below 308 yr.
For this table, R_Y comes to 99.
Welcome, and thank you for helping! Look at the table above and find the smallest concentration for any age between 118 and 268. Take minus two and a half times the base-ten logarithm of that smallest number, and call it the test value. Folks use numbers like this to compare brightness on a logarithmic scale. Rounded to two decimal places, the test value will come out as -4.00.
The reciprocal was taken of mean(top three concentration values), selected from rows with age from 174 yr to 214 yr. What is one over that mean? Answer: 0.0105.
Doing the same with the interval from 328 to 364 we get 0.0093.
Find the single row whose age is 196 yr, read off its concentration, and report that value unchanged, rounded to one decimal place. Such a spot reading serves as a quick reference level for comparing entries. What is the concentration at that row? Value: 46.1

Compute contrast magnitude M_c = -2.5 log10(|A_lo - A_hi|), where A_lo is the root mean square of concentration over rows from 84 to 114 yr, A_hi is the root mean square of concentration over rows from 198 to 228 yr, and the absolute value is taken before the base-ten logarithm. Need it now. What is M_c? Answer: -3.0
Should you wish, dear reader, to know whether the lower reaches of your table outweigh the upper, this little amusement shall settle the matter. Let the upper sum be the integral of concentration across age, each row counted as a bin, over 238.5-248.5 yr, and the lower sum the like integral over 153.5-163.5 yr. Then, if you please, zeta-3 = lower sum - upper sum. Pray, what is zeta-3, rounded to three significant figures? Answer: -128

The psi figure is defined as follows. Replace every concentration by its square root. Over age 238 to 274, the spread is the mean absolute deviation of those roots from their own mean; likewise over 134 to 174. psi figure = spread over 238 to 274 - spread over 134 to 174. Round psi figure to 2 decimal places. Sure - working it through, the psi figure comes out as 0.11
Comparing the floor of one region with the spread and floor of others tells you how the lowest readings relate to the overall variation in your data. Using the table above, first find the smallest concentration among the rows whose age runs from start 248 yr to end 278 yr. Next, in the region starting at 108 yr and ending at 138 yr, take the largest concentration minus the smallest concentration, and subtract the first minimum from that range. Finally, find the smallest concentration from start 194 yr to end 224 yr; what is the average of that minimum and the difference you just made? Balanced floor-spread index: -20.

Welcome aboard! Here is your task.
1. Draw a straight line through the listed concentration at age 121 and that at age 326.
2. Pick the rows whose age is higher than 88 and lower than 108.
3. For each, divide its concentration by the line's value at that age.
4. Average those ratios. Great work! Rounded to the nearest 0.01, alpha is 1.14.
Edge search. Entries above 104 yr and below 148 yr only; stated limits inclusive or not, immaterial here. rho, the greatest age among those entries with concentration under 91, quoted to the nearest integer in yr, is 146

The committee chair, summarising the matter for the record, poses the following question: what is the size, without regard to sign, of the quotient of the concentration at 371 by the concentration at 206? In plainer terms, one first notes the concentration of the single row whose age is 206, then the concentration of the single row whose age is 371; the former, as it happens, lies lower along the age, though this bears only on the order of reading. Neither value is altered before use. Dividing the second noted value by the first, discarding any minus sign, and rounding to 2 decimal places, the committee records 1.84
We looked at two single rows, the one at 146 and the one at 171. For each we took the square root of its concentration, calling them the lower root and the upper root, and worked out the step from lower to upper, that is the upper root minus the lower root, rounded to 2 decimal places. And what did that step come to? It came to 0.11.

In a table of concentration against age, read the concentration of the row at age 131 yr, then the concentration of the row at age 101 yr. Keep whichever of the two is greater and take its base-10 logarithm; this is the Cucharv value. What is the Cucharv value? 1.97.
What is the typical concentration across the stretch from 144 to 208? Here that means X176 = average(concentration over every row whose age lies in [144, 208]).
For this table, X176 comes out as 78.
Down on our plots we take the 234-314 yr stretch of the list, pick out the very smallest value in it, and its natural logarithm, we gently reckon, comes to 4.4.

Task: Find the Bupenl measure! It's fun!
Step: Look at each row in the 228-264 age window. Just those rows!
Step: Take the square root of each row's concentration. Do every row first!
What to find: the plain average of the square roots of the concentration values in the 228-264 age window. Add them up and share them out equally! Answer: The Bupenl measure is 9.6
